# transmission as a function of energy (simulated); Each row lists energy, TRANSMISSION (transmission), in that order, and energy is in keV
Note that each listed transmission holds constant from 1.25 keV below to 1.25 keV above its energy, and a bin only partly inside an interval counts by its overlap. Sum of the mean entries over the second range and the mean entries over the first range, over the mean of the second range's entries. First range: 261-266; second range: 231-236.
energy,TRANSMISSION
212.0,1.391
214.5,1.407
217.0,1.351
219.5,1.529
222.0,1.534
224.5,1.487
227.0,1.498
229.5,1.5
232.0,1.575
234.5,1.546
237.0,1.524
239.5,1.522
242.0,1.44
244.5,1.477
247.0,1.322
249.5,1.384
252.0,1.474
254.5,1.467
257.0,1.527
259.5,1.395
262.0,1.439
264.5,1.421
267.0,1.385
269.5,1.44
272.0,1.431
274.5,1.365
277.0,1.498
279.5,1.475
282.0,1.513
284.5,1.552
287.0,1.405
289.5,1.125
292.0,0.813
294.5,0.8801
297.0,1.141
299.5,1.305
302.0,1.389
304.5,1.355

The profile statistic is 1.92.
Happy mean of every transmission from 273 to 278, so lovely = 1.43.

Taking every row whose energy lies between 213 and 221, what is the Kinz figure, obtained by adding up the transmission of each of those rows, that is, 4.3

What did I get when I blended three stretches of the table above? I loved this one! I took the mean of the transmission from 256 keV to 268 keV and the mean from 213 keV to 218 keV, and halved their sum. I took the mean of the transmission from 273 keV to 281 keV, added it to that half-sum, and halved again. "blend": 1.43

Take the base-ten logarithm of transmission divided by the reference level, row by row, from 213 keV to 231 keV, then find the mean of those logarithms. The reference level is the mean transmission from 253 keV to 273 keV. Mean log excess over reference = 0.010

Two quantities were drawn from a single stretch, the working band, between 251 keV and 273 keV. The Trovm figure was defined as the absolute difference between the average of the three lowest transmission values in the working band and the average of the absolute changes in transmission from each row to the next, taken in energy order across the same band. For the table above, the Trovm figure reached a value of 1.36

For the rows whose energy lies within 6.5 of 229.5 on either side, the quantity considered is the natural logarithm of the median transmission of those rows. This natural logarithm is 0.405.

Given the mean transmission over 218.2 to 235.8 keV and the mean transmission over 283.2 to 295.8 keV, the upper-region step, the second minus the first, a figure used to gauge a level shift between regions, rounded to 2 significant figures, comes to -0.37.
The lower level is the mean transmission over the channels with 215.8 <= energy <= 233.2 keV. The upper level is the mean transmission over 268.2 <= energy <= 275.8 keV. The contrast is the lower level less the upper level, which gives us 0.08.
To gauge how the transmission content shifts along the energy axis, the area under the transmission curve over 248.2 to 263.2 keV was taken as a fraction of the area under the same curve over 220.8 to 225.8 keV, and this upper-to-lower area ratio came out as 2.9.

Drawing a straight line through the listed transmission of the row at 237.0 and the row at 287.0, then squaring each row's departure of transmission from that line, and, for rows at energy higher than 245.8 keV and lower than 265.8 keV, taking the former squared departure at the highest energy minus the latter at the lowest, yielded -0.030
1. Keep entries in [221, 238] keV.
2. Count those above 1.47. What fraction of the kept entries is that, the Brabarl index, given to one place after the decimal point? 1.0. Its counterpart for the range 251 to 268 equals 0.3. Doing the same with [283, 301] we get 0.1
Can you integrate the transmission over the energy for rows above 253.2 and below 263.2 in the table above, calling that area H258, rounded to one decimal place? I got 14.6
